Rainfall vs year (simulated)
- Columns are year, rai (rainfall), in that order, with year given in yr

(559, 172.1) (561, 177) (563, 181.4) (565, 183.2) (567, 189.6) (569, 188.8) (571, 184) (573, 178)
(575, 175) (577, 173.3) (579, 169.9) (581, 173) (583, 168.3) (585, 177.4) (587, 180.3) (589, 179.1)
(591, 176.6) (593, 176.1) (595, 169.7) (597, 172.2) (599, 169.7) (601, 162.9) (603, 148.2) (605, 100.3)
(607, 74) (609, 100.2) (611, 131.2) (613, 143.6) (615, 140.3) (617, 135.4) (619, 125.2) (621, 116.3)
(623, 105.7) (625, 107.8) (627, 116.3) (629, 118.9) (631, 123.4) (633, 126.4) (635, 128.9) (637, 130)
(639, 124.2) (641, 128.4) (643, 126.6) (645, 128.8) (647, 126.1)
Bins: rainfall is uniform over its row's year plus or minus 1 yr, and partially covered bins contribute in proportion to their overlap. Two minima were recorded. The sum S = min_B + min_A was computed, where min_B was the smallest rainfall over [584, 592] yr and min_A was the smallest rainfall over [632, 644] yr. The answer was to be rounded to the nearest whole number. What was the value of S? 301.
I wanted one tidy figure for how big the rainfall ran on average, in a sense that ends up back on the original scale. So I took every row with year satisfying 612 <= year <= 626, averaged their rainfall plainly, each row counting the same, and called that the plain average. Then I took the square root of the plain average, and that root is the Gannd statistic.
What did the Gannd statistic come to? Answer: 11.2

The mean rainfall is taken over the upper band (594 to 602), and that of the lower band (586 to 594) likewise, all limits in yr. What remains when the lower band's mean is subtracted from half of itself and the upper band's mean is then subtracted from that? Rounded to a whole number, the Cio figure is -258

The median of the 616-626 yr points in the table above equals 116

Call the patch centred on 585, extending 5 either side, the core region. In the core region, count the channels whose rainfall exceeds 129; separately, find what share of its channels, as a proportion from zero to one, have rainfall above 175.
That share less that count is -4.4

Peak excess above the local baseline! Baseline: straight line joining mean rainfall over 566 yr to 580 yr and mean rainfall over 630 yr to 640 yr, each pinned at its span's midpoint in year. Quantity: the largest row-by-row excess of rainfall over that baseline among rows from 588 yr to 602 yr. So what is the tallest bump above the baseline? 13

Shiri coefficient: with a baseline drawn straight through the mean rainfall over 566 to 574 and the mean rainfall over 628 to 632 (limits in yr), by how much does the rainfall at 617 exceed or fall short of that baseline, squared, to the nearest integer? 0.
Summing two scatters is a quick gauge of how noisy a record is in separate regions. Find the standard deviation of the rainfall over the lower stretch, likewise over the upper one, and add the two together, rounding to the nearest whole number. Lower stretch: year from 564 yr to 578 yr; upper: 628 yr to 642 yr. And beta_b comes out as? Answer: 10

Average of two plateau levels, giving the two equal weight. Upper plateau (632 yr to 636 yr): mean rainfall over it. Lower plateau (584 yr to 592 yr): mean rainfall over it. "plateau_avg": 153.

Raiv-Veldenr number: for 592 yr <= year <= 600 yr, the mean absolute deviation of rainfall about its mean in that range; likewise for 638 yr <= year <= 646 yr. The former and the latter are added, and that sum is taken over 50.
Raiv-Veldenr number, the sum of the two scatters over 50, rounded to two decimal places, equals 0.08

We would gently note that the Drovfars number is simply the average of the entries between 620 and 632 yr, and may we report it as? 115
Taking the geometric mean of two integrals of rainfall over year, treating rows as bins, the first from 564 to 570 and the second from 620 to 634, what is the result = 1353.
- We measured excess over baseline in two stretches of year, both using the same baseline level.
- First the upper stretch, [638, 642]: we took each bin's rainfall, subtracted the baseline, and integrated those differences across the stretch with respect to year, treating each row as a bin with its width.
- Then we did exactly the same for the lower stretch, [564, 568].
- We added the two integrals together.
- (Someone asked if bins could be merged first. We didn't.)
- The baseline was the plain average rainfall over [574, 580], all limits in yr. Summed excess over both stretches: -131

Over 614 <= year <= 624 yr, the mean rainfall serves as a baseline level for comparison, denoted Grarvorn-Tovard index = 125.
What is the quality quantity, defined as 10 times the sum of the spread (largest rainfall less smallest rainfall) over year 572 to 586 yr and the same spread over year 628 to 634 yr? 172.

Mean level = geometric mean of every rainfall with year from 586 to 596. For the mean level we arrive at 176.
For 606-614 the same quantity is 109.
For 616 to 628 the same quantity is 117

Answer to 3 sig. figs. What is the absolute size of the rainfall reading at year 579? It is 170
